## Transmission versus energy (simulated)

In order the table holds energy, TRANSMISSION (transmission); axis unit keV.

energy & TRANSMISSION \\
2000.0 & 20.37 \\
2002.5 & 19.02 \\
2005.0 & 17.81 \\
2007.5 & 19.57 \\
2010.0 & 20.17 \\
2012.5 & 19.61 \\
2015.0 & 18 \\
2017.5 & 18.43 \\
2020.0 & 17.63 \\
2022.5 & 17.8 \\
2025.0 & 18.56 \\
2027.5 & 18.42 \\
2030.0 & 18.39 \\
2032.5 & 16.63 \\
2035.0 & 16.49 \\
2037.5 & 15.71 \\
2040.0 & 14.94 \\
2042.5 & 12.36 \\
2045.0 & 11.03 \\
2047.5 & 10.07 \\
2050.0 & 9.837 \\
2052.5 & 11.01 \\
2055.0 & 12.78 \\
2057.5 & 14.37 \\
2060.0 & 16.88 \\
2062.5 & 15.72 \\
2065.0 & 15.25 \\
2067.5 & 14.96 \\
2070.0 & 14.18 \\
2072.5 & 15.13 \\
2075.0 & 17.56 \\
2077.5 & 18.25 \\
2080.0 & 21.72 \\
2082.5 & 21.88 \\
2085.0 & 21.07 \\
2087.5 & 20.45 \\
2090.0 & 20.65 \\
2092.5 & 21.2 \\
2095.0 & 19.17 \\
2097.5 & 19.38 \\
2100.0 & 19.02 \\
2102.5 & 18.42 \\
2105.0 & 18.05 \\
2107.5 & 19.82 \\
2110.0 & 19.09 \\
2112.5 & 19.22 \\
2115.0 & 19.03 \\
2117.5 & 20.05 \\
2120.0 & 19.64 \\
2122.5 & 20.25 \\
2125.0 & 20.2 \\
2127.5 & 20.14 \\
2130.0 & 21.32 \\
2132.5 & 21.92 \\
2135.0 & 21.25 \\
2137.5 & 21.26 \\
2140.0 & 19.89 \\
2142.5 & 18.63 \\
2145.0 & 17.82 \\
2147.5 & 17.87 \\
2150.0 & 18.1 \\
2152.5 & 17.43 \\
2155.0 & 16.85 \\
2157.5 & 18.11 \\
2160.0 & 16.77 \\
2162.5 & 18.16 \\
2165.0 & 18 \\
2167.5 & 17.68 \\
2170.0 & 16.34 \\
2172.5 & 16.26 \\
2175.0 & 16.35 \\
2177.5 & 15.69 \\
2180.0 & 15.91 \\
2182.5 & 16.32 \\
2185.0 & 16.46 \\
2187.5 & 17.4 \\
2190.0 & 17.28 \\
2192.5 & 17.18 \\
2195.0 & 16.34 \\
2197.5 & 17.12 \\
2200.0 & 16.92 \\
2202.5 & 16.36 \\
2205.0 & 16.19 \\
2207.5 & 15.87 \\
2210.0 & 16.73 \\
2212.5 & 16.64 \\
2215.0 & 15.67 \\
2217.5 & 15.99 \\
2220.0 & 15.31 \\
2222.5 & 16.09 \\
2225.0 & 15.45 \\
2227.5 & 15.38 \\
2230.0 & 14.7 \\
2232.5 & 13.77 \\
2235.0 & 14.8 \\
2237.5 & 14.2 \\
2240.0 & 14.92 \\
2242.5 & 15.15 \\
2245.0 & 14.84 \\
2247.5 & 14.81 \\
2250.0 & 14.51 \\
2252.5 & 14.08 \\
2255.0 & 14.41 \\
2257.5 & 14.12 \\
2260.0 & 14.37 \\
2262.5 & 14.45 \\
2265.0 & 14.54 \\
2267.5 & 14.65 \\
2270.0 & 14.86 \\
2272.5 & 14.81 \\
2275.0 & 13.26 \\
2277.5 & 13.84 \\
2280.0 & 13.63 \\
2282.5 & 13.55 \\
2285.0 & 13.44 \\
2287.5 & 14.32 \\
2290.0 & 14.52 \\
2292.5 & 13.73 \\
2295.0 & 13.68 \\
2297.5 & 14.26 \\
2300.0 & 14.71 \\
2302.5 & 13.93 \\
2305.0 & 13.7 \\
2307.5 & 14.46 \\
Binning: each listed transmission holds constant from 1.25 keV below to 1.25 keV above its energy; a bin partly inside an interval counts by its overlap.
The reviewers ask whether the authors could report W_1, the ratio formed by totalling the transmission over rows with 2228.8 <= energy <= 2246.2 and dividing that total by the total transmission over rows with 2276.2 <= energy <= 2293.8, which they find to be 1.1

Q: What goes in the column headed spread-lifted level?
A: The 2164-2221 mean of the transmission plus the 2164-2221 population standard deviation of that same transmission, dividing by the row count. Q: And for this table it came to 17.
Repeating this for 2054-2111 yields 21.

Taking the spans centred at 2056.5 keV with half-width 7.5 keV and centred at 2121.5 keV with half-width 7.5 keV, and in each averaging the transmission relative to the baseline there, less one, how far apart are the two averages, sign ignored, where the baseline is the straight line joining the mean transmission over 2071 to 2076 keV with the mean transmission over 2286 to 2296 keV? 0.44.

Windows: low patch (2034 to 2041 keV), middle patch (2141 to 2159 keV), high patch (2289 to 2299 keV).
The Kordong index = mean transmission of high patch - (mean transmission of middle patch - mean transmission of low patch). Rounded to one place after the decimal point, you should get 11.9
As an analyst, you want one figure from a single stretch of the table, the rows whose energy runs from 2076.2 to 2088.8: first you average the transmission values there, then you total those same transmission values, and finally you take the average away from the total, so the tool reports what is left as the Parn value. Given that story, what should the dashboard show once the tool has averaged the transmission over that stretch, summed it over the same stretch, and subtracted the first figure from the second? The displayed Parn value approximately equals 83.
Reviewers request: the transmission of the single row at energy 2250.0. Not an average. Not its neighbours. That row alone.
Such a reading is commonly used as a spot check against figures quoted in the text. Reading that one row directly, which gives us 14.51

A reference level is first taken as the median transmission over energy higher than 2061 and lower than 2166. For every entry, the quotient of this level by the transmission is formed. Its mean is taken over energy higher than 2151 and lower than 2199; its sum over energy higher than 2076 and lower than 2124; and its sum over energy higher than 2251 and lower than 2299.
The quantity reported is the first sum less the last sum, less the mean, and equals -8.4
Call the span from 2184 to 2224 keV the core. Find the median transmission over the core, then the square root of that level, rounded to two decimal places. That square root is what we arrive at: 4.05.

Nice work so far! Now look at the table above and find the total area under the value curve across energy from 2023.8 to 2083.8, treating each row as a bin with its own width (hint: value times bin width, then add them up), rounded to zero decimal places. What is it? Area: 930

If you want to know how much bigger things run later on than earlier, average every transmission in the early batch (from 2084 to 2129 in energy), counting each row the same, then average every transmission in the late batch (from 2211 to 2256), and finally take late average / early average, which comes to 0.76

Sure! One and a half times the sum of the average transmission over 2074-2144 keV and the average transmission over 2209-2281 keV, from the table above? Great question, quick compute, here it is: 52.2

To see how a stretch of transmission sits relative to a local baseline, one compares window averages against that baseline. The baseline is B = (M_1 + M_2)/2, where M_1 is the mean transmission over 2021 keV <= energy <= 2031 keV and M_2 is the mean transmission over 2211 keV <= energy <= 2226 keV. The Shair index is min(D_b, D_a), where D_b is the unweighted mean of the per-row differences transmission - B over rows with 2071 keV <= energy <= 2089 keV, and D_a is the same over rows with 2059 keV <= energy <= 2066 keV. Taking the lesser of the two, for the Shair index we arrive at -1.13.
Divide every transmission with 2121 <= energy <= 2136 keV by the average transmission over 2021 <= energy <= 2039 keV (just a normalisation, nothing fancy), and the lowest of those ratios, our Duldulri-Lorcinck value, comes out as 1.16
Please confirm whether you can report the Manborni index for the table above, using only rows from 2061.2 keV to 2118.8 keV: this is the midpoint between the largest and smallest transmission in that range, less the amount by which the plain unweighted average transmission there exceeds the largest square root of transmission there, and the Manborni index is 4.04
